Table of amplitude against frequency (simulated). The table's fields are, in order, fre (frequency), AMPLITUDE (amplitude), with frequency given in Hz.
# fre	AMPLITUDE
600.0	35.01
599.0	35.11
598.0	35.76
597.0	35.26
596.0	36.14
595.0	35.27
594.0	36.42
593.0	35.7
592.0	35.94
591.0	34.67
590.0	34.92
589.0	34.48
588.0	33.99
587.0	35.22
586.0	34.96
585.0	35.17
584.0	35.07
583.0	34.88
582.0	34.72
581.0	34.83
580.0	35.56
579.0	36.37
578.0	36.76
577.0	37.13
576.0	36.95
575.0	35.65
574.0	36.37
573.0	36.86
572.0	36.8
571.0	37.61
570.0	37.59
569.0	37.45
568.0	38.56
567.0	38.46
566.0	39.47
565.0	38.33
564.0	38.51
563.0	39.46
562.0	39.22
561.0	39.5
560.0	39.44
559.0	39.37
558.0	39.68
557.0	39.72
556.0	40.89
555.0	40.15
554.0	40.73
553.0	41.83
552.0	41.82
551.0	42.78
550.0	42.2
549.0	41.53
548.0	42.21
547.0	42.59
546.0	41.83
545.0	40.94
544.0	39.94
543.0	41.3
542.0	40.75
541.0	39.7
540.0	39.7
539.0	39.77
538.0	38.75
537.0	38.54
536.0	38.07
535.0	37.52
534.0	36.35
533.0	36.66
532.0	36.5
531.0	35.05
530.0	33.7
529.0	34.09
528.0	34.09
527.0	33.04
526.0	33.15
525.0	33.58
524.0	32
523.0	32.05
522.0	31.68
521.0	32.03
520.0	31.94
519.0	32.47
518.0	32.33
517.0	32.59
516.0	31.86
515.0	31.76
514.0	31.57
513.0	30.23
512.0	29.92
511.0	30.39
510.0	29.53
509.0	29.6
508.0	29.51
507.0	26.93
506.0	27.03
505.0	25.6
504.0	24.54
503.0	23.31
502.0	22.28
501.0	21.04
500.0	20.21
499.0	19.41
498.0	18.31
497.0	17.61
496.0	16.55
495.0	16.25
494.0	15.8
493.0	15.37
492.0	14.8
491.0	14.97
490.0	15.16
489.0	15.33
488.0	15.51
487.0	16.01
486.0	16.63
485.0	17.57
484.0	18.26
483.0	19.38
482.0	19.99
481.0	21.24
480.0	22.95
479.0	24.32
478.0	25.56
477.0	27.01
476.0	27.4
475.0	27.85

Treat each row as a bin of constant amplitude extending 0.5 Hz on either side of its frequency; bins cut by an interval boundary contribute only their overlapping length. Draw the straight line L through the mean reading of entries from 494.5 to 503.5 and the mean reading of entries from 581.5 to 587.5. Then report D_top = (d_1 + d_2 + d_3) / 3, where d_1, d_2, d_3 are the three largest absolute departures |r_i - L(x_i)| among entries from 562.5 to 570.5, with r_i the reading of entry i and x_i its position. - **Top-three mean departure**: 8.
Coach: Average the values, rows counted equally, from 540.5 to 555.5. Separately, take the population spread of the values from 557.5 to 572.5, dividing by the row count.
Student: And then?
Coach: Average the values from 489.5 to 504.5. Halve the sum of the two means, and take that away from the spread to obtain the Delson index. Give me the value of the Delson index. -29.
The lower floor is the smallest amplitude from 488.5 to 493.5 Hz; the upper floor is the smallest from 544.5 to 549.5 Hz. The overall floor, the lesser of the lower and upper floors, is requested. 15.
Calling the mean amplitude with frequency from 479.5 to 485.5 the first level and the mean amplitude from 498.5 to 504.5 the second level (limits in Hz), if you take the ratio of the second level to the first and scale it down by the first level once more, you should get 0.055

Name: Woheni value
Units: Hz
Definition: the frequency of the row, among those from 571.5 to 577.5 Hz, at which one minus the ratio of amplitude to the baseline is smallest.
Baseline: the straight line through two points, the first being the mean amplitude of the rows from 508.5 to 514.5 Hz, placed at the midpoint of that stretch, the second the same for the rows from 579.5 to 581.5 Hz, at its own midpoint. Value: 572.0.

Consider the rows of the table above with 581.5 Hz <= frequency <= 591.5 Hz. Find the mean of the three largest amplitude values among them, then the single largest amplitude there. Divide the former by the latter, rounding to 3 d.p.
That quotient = 0.998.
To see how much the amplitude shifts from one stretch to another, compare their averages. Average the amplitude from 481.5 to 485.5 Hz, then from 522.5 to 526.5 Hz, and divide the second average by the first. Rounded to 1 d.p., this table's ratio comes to 1.7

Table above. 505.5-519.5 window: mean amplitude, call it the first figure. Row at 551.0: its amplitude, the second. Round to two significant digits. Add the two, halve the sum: 37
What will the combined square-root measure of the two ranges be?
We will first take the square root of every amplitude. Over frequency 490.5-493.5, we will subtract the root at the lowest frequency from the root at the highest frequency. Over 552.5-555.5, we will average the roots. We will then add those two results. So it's 6.4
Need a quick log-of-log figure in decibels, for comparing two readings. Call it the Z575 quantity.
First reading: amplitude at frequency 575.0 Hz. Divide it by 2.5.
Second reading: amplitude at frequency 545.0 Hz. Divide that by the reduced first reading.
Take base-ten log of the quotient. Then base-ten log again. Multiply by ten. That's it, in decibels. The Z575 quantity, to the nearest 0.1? -3.4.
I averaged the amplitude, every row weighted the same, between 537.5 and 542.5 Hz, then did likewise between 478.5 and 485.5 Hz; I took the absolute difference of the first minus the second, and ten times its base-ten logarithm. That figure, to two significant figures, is 13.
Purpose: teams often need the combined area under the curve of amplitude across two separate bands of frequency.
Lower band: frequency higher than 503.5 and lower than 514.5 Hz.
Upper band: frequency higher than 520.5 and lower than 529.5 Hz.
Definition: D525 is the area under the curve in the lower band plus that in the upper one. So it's 611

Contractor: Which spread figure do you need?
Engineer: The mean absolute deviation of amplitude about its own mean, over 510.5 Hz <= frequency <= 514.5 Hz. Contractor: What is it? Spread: 0.5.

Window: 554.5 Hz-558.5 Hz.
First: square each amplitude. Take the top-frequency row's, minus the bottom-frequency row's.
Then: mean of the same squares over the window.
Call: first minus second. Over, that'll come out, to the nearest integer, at -1647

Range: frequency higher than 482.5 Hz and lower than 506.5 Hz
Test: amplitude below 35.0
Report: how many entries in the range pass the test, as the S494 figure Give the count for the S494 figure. 24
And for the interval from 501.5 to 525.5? 24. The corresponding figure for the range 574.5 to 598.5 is 8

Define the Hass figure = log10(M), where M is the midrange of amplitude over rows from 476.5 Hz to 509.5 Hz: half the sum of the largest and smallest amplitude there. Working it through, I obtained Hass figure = 1.35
